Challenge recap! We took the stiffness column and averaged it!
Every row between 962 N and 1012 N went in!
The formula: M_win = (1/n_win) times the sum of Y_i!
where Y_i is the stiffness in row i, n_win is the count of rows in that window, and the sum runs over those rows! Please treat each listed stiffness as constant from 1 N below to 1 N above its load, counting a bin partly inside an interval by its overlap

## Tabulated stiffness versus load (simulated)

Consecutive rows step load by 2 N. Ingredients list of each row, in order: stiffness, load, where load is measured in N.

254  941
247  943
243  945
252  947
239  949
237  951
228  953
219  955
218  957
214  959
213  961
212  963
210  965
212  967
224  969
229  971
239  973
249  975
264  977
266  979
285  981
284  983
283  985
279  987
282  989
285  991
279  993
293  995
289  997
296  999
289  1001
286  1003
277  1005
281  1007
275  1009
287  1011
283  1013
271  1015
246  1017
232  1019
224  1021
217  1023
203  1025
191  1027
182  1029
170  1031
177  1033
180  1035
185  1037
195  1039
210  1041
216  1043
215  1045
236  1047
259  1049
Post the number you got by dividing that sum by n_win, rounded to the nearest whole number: 266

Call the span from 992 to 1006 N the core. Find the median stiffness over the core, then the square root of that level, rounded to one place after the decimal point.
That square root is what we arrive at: 17.0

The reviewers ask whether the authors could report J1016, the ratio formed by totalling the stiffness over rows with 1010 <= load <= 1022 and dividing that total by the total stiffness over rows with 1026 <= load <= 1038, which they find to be 1.4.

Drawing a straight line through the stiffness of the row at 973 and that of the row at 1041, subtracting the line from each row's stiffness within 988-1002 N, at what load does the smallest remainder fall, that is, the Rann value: 993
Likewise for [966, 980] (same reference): 967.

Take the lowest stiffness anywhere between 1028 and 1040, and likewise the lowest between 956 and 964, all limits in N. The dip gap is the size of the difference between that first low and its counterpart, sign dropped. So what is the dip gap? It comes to 42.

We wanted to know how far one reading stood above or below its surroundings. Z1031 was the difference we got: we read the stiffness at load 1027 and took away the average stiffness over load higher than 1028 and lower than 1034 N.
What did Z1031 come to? 15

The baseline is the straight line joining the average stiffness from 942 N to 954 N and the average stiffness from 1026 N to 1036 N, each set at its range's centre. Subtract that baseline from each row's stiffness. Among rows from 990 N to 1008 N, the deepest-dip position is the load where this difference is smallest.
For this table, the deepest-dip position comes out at 993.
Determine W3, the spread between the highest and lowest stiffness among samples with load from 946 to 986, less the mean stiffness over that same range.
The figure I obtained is -164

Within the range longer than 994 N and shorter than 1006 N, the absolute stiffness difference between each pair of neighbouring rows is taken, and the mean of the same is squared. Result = 36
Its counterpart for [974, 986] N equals 58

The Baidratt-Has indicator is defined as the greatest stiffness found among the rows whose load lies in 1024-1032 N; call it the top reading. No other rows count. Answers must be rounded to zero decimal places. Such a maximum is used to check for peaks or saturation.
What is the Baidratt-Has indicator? 203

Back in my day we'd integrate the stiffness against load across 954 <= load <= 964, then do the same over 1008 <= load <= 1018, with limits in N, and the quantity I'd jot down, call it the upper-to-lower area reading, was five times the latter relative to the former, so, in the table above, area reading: 6.3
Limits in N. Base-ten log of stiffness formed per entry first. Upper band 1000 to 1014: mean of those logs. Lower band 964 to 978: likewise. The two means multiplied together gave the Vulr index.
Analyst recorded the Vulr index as 5.80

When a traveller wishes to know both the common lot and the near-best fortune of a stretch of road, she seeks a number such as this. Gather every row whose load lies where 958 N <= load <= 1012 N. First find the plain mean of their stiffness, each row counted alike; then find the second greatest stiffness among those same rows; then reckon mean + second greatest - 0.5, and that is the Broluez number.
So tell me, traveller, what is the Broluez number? 555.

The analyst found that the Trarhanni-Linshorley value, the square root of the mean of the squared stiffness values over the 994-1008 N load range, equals 287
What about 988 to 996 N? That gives 285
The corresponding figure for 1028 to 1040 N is 182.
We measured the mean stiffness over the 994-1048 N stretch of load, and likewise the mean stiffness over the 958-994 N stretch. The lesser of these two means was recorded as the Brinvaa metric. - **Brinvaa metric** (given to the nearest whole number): 237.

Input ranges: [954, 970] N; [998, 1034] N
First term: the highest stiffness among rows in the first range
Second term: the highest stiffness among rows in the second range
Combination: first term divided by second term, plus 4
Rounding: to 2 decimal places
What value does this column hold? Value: 4.76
